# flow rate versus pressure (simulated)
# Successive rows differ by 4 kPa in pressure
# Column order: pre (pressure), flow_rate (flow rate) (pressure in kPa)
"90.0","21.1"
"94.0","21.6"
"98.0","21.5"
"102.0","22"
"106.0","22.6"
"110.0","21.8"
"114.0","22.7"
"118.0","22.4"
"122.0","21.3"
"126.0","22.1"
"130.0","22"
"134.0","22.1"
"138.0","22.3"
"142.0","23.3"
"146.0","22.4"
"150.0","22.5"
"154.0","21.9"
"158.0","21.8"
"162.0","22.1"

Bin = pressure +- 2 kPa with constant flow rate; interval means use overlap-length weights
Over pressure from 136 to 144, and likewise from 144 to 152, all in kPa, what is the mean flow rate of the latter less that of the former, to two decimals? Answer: -0.35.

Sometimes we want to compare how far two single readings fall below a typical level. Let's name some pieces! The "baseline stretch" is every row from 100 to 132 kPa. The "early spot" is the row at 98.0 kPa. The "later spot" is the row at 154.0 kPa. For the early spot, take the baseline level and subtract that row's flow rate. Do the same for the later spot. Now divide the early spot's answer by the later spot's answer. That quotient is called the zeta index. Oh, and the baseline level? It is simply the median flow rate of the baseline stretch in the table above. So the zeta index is 3.7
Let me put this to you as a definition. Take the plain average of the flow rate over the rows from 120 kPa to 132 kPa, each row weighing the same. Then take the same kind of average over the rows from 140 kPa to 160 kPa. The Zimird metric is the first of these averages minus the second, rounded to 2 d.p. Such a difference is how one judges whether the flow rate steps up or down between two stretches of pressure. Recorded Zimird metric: -0.58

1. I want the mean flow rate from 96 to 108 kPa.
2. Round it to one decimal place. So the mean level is 22.0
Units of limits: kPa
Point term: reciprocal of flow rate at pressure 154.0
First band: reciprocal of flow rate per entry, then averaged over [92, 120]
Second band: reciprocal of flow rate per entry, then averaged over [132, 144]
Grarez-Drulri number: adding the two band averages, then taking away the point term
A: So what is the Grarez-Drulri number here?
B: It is 0.0440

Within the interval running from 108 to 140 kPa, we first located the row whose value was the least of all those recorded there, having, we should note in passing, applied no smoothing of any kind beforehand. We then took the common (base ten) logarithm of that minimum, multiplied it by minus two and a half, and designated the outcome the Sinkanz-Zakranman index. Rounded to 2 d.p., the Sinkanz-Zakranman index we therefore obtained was -3.32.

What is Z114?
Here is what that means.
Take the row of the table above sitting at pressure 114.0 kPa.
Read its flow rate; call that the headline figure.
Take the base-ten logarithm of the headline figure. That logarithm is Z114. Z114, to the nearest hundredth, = 1.36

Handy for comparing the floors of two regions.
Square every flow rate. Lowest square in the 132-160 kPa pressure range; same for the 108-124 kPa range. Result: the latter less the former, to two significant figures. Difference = -22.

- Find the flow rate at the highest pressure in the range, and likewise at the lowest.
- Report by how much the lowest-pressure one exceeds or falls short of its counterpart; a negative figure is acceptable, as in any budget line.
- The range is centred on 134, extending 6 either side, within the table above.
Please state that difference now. -0.30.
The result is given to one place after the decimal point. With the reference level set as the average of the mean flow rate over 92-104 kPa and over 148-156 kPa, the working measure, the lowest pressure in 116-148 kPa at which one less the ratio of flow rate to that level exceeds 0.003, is 122.0 kPa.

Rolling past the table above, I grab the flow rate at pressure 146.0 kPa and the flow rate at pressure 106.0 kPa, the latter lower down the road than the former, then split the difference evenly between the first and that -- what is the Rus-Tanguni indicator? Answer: 22.5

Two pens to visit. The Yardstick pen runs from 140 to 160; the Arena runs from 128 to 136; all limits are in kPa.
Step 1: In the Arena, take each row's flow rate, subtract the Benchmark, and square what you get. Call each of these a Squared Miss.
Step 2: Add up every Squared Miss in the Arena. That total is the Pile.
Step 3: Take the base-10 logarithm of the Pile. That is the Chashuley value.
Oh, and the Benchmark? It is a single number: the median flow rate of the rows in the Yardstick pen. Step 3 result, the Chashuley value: -0.6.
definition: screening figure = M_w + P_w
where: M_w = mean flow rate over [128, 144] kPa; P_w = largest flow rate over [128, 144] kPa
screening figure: 45.7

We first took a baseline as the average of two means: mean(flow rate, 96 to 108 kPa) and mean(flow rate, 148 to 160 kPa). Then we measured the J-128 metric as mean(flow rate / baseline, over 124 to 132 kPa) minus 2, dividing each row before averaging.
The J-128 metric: -1.00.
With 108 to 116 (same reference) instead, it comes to -0.99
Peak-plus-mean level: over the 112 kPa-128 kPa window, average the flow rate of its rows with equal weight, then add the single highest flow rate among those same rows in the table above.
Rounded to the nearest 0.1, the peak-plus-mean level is 44.8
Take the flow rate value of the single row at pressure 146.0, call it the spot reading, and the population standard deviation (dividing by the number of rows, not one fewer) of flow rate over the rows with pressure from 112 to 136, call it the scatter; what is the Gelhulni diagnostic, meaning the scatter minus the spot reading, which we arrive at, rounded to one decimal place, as -22.0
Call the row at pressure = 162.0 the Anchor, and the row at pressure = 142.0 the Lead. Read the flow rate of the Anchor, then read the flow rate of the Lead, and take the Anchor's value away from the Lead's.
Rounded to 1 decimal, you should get 1.2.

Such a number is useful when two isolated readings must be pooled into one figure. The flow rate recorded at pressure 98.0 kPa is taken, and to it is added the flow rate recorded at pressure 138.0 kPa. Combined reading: 43.8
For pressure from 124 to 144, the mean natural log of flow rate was 3.107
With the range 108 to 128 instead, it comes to 3.094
